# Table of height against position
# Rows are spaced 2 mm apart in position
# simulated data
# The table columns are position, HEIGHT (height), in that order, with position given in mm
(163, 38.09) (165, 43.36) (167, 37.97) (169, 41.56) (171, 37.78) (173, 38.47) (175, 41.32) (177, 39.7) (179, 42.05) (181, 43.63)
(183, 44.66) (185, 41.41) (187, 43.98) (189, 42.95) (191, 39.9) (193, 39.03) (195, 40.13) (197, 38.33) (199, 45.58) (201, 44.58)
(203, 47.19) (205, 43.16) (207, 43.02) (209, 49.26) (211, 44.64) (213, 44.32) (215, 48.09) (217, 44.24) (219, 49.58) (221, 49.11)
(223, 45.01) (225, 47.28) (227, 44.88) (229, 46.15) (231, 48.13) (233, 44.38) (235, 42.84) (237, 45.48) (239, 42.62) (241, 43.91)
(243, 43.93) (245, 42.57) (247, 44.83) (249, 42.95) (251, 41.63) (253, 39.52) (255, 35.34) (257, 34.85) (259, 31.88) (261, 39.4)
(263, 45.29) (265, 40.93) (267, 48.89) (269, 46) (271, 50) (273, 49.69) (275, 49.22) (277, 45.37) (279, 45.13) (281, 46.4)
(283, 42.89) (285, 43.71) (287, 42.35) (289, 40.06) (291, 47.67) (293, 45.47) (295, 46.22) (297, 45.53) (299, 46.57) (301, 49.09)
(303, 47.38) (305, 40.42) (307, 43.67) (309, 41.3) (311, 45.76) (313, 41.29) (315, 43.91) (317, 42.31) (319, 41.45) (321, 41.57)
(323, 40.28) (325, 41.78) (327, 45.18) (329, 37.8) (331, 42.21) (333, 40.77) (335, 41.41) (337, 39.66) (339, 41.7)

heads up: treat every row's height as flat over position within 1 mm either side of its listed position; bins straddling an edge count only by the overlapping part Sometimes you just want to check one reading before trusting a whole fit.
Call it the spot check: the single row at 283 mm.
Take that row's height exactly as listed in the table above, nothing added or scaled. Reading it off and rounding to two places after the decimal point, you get 42.89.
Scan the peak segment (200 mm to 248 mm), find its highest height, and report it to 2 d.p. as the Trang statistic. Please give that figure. 49.58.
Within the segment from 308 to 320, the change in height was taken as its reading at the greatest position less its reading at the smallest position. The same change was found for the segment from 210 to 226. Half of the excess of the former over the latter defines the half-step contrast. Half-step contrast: -1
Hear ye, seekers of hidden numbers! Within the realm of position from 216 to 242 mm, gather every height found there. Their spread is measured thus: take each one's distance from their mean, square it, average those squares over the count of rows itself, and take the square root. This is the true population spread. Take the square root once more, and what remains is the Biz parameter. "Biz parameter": 1.47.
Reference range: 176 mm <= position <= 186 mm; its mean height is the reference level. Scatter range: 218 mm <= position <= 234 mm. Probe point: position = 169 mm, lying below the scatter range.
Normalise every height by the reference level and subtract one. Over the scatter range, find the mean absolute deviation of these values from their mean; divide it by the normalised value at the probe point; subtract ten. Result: -12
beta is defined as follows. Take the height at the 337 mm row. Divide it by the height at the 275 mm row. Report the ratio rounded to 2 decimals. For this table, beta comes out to 0.81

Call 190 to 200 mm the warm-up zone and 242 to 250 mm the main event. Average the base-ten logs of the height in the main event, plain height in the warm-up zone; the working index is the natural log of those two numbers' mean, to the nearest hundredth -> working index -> 3.05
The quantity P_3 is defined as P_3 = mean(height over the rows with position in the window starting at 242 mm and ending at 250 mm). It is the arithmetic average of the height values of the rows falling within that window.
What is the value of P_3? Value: 43.6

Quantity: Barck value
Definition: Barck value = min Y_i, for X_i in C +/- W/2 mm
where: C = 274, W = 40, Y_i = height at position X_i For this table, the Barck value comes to 31.88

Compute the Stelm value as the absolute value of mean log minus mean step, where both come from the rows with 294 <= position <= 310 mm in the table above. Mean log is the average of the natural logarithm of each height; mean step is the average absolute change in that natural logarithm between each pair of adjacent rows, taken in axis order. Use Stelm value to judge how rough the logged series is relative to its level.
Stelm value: 3.75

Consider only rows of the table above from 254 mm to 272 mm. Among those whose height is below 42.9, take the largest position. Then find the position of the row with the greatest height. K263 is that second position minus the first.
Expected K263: 6 mm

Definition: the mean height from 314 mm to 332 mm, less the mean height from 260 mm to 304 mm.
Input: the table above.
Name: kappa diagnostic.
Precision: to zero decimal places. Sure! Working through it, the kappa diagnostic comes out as -4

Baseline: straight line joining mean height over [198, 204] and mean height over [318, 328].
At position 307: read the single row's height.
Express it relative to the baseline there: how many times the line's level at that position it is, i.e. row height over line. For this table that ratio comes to 1.03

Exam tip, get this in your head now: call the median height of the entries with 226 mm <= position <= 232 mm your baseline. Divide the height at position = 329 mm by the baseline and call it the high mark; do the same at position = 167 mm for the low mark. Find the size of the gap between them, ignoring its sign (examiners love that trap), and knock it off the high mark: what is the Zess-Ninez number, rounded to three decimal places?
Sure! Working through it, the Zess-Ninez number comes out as 0.815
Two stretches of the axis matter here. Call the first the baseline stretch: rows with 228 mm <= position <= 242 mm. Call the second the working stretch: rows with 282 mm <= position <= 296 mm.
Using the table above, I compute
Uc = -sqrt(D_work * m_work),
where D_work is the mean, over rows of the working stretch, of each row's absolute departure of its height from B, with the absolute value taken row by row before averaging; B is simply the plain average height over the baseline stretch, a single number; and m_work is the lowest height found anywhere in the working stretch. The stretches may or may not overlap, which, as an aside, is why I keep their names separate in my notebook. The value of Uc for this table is -9.3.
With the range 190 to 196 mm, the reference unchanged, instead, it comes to -14.1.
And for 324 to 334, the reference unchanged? -11.3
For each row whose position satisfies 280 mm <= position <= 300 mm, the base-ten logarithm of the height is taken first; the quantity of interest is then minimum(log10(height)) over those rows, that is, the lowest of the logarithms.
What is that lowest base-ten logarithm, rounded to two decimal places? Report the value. 1.60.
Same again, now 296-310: 1.61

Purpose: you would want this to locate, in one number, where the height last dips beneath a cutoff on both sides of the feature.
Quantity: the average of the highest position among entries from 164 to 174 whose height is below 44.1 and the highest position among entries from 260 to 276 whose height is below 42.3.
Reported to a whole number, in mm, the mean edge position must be 219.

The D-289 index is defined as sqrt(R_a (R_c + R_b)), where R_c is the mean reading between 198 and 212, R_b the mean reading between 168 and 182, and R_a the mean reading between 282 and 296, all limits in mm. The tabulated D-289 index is 62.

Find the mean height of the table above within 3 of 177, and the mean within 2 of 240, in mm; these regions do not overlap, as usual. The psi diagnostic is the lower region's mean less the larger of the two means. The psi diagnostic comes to -2.2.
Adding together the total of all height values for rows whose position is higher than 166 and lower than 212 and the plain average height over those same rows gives 1012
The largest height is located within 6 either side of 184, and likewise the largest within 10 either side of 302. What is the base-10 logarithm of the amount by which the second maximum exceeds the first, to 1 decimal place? 0.6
